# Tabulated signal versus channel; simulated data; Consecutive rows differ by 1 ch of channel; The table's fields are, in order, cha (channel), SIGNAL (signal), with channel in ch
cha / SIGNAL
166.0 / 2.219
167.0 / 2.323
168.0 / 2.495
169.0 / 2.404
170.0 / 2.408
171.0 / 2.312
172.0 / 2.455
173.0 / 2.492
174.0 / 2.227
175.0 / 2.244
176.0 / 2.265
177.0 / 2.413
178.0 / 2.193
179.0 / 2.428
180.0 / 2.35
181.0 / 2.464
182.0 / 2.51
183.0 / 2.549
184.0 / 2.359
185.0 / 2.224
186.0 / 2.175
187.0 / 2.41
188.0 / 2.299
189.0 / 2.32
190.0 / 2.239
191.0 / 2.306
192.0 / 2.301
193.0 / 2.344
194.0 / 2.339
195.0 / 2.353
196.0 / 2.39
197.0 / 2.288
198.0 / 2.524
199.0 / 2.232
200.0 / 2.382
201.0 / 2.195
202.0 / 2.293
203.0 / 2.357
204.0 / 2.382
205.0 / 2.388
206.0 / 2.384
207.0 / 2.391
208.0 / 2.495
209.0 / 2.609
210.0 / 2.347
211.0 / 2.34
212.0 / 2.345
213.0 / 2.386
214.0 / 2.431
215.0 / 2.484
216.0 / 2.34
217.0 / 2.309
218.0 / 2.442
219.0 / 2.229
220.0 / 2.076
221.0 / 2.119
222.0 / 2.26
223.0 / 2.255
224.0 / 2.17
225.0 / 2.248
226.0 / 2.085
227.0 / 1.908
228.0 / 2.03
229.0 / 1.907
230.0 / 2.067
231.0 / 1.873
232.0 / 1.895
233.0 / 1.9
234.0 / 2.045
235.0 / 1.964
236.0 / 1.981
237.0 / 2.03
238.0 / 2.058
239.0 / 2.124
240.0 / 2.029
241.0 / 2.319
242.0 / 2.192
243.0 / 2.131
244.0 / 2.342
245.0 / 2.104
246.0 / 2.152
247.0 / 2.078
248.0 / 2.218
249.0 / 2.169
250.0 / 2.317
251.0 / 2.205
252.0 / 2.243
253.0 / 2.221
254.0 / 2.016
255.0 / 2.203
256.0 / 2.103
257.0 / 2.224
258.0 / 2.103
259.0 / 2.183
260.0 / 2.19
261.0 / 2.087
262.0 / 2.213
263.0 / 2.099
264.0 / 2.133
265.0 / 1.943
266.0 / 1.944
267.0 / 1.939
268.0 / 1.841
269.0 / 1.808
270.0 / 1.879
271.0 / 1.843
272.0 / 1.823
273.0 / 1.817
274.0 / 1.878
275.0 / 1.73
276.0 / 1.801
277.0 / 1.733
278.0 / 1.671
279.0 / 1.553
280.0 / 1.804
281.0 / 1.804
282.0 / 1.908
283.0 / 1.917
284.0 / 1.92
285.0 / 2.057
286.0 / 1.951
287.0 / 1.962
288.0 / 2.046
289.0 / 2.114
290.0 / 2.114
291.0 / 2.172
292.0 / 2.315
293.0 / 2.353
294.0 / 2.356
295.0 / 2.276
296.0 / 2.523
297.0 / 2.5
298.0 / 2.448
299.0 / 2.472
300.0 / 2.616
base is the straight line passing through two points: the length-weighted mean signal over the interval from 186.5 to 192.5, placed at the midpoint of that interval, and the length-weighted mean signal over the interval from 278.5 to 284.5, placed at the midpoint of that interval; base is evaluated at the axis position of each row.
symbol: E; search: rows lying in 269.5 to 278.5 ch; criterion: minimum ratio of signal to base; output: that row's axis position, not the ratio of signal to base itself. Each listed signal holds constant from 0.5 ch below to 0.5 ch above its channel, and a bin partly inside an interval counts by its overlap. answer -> 278.0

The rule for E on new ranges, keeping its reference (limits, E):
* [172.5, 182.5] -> 178.0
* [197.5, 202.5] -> 201.0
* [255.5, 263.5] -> 256.0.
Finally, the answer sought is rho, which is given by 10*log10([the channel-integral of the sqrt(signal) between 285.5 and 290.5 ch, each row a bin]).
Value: 8.53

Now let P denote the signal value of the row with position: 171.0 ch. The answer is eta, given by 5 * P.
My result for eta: 11.6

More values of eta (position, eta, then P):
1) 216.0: 11.7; 2.34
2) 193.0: 11.7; 2.344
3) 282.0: 9.5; 1.908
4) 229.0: 9.5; 1.907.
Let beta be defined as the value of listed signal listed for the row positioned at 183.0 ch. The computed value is 2.549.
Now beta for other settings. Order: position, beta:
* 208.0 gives 2.495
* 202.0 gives 2.293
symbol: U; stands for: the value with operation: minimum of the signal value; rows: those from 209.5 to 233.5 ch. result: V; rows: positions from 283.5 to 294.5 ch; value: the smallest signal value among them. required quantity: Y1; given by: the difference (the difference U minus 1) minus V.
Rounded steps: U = 1.873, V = 1.92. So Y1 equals -1.05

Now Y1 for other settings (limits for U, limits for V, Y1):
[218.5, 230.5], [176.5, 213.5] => -1.27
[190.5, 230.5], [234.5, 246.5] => -1.06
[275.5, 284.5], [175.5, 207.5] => -1.62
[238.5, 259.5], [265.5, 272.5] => -0.79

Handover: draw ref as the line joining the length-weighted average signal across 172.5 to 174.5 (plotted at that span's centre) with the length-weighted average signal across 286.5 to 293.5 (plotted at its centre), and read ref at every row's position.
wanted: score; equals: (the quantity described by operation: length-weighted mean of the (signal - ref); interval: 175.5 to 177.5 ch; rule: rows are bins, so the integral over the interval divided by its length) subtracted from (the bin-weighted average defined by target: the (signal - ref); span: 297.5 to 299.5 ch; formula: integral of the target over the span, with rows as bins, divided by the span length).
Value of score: 0.3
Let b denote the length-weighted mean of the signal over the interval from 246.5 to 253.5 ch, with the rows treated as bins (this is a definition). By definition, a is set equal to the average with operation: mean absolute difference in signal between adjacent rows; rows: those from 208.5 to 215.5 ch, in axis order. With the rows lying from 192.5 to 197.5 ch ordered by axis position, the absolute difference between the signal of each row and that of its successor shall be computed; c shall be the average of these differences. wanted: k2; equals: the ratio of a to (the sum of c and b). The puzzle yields 0.031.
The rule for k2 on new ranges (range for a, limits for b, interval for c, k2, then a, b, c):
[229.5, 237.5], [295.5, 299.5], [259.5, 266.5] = 0.028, 0.07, 2.5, 0.09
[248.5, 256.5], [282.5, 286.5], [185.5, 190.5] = 0.056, 0.12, 2.0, 0.11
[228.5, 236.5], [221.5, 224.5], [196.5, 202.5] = 0.037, 0.09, 2.2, 0.19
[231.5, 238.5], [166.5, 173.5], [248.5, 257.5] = 0.021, 0.05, 2.4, 0.12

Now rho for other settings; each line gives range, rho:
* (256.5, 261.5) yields 8.66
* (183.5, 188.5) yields 8.79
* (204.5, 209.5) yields 8.94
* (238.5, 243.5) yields 8.66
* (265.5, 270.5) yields 8.36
